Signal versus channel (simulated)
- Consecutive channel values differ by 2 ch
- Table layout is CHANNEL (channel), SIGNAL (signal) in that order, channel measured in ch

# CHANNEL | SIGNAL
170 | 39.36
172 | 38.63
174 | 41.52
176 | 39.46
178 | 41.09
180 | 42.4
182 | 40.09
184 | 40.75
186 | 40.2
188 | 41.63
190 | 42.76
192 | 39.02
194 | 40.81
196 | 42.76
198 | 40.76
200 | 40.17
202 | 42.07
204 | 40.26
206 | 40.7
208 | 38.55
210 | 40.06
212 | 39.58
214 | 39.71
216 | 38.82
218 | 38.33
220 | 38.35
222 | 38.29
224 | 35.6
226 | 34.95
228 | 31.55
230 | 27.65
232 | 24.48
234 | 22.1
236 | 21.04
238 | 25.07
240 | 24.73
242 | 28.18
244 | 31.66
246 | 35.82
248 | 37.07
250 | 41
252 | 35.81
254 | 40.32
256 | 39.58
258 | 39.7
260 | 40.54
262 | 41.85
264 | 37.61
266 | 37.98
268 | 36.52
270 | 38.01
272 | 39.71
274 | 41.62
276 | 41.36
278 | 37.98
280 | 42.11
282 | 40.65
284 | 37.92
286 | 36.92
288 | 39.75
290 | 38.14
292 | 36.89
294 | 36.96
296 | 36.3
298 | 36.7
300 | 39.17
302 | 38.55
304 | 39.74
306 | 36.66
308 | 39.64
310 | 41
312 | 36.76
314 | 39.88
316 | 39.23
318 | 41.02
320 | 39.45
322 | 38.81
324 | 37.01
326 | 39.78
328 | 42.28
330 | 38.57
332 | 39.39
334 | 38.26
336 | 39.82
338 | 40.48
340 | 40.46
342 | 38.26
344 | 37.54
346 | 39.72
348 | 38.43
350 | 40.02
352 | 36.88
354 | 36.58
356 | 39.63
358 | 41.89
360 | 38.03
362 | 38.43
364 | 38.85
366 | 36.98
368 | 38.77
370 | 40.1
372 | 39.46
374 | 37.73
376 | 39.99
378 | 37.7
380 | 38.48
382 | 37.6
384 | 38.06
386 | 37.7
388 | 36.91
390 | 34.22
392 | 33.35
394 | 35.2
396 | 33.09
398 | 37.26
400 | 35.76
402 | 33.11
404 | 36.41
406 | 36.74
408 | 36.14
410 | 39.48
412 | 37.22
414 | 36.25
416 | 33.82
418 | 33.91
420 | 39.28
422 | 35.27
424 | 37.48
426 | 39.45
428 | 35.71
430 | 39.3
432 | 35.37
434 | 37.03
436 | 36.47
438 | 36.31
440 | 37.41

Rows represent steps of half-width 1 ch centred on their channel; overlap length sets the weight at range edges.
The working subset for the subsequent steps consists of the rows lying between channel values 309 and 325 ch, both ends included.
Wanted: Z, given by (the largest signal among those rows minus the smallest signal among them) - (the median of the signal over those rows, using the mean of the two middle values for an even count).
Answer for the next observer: -35.1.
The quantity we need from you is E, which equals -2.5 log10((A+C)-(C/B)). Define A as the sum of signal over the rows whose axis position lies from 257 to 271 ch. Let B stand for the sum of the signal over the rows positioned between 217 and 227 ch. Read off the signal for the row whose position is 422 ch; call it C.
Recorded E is -6.22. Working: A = 272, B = 186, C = 35.27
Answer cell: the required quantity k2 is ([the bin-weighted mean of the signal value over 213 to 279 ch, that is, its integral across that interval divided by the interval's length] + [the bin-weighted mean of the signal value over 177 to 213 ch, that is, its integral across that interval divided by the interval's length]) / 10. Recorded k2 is 7.60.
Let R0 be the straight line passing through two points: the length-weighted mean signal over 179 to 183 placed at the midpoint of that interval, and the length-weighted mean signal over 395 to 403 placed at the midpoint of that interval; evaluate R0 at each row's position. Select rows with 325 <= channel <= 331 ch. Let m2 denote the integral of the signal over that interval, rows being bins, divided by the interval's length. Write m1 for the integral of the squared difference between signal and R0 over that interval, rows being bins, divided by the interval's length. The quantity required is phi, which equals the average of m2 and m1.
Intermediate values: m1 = 13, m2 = 40.2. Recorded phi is 26.7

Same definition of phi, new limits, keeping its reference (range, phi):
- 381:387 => 22.1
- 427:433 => 24.2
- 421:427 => 25.8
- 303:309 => 21.0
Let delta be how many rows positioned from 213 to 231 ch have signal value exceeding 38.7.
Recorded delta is 2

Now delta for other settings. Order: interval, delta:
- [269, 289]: 6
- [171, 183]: 5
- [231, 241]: 0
